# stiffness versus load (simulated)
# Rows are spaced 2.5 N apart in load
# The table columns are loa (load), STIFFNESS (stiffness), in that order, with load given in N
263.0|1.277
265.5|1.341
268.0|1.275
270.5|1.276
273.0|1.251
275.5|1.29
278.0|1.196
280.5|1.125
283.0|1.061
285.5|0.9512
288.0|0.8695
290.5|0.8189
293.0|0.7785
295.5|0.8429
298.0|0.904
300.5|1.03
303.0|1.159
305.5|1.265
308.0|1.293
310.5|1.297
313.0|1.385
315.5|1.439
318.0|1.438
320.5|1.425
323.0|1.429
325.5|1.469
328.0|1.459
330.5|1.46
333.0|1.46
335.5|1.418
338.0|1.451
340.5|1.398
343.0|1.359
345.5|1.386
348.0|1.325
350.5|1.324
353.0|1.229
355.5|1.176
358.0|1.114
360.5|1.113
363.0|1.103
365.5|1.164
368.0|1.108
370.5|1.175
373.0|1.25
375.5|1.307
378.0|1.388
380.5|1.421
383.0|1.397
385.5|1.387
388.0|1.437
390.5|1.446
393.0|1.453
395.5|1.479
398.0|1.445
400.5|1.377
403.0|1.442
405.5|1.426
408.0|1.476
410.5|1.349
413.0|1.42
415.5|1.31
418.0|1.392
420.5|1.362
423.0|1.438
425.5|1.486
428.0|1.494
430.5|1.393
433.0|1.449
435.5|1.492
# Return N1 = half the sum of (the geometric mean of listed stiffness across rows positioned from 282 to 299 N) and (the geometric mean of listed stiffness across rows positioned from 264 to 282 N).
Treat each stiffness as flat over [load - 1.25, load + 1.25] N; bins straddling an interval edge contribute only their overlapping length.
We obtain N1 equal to 1.07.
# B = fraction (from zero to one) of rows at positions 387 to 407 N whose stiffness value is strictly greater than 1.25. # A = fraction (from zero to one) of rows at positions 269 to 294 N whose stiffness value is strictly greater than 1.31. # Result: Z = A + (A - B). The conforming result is -1.0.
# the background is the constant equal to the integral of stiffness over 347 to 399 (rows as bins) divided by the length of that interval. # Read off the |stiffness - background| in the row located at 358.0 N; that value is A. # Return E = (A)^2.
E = 0.033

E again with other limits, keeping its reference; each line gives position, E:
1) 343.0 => 0.004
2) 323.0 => 0.018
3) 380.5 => 0.016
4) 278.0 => 0.010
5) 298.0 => 0.154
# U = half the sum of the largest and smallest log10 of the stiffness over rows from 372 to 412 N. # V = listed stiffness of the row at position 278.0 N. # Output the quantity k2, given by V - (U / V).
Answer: 1.1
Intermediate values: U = 0.13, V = 1.196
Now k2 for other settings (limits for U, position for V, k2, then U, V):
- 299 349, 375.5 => 1.2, 0.09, 1.307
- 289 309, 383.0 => 1.4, 0.00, 1.397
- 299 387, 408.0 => 1.4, 0.09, 1.476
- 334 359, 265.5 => 1.3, 0.10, 1.341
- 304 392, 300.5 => 0.9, 0.10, 1.03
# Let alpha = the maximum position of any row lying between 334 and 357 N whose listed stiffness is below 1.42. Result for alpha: 355.5 N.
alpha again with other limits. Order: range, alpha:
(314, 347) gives 345.5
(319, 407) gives 400.5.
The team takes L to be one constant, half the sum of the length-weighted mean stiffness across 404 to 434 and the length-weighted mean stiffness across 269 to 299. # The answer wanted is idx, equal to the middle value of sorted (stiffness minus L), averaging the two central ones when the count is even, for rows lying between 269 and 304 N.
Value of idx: -0.18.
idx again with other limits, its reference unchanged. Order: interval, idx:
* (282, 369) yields 0.07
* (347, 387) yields 0.01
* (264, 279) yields 0.05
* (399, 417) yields 0.20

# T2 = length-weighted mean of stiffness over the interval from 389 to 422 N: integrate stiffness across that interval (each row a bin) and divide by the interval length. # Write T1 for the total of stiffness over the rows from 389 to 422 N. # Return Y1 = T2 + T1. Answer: 20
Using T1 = 18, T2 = 1.41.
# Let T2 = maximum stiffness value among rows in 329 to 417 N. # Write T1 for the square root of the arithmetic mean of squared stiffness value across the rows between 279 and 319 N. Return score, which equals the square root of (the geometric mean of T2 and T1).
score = 1.136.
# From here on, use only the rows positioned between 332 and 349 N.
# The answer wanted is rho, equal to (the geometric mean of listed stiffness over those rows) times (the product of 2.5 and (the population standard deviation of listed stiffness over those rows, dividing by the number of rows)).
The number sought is 0.16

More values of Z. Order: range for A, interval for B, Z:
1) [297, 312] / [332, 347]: -1.0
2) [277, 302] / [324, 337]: -1.0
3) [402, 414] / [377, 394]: 1.0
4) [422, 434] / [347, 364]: 1.7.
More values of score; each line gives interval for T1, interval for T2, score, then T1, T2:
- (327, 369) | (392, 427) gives 1.180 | 1.30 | 1.486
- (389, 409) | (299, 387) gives 1.207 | 1.44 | 1.469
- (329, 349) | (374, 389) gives 1.193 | 1.41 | 1.437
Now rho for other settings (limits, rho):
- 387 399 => 0.05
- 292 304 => 0.32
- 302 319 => 0.31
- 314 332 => 0.06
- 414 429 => 0.23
